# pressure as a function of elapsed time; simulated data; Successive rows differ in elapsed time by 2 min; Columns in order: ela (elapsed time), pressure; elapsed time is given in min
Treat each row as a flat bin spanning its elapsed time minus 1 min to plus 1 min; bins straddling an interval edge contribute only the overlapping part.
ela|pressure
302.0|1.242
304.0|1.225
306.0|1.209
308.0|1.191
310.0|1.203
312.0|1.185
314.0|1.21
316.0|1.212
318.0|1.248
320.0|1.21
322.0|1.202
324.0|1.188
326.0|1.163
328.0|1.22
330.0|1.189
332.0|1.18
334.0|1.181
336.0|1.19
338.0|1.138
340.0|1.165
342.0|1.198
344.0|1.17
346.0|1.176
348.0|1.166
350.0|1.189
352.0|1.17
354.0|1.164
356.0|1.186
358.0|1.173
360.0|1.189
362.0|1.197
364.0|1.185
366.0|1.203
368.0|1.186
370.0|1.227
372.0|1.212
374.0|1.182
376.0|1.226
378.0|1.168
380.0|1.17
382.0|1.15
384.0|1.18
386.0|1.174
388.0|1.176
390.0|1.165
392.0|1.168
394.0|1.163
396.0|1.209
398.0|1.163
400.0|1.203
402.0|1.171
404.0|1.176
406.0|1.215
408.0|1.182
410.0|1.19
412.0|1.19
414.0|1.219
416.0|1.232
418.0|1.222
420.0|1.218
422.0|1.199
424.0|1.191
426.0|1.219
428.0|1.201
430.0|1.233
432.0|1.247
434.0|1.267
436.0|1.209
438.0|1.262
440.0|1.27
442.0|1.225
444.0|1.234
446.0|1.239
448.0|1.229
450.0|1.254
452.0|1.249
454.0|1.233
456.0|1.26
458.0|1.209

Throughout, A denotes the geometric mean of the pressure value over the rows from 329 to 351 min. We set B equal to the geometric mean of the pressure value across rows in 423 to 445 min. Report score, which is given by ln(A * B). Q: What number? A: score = 0.371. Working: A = 1.18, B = 1.23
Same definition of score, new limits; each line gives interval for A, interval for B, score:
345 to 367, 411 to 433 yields 0.362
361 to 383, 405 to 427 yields 0.363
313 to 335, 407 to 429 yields 0.369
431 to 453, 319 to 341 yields 0.387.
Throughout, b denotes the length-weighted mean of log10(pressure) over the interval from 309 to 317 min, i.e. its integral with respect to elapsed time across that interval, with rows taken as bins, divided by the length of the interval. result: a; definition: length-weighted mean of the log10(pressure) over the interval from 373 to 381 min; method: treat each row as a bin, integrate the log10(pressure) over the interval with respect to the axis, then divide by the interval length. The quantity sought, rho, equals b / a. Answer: 1.1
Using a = 0.074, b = 0.080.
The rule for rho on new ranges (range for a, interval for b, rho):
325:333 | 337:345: 0.9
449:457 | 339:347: 0.7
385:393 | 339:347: 1.0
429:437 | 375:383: 0.8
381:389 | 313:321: 1.3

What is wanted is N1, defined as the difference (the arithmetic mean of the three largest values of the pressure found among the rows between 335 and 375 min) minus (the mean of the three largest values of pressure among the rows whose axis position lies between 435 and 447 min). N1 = -0.043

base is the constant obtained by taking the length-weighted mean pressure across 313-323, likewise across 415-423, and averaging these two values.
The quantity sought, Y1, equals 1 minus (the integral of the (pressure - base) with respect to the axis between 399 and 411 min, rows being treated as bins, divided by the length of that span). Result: 1.03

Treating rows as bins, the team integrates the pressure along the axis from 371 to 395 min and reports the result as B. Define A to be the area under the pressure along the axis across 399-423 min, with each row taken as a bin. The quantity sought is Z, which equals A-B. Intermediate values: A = 28.8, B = 28.3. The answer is 0.6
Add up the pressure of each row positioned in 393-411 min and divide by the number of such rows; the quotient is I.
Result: 1.19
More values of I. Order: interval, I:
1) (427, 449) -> 1.24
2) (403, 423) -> 1.20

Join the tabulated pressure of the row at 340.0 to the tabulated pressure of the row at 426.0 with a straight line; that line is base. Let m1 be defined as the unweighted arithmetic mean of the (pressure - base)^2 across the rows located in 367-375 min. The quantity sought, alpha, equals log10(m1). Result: -3.2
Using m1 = 0.0007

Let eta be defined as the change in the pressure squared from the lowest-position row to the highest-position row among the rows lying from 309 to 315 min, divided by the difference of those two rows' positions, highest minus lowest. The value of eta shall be 0.004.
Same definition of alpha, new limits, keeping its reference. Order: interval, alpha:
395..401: -3.3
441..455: -4.0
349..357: -3.9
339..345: -3.5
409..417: -3.5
